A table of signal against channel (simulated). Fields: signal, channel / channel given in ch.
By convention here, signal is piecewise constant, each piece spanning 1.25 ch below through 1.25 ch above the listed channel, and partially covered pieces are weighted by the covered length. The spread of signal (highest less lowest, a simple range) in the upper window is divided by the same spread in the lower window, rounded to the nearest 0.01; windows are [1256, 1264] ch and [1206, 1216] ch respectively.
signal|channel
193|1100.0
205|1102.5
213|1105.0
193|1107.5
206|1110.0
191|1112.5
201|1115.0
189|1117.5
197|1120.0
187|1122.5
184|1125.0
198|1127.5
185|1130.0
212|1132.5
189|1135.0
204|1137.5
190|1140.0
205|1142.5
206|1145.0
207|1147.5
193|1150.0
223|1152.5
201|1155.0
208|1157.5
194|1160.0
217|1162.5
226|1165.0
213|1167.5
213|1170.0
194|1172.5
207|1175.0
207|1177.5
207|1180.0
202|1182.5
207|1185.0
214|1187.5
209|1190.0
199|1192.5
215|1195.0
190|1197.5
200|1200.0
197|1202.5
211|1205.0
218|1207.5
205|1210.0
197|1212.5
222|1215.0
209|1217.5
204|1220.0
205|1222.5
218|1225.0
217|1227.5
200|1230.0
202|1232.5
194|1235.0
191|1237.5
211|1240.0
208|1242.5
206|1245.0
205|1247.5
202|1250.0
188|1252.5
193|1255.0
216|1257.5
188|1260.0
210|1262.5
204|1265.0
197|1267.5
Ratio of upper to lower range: 1.12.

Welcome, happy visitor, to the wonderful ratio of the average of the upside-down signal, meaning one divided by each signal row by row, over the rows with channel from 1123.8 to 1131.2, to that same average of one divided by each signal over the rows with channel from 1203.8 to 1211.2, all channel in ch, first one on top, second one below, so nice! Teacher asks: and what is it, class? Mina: 1.119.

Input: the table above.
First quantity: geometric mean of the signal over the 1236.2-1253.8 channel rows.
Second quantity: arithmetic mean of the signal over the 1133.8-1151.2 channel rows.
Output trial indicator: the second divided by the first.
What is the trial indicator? 0.99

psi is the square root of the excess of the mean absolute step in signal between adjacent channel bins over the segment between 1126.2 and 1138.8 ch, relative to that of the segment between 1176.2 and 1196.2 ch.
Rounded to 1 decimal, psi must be 3.6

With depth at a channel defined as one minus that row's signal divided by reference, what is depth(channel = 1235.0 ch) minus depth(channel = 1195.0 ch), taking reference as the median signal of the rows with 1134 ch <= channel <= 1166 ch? 0.10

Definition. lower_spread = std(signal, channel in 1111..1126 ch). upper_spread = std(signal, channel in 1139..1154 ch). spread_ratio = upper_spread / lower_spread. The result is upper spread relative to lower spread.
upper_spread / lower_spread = 1.84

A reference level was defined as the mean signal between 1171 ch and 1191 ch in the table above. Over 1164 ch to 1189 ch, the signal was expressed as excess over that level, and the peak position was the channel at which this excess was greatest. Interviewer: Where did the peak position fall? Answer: 1165.0 ch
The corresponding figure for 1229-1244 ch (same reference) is 1240.0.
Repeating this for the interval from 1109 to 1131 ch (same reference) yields 1110.0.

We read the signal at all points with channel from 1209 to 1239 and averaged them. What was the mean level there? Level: 205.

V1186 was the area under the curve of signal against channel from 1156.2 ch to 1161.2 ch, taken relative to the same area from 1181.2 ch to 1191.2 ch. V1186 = 0.5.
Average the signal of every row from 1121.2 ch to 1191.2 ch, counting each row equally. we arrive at 204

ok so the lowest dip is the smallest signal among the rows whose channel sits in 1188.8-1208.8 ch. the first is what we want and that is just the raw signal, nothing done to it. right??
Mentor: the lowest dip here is 190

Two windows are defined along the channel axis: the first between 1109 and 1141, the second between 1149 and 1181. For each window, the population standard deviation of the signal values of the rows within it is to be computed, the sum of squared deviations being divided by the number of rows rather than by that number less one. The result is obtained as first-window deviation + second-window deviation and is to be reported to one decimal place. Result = 18.7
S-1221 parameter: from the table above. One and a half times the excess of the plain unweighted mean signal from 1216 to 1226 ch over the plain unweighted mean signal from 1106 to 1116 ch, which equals 17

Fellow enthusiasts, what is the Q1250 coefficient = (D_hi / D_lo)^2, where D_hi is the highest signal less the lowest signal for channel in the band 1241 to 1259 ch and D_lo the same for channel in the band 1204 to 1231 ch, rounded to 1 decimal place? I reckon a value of 1.3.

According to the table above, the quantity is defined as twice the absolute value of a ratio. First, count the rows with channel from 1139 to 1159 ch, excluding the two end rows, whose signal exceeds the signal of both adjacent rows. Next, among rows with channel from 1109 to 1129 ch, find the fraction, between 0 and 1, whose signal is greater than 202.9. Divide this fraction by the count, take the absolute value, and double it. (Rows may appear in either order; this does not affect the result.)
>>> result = 0.1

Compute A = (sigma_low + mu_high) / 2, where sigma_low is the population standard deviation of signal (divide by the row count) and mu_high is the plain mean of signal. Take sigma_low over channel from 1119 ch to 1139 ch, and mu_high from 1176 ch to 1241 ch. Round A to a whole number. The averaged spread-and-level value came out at 108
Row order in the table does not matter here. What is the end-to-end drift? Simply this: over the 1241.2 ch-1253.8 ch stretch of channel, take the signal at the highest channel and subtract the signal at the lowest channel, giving -20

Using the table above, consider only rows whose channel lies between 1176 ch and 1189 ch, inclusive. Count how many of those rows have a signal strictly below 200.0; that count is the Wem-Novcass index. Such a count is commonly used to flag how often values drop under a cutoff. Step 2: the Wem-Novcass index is 0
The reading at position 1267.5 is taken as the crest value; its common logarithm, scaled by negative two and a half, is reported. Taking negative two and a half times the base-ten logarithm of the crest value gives -5.74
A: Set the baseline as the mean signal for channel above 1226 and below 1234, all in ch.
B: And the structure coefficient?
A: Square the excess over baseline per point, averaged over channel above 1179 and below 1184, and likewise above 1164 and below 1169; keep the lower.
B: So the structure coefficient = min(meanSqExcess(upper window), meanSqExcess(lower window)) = 10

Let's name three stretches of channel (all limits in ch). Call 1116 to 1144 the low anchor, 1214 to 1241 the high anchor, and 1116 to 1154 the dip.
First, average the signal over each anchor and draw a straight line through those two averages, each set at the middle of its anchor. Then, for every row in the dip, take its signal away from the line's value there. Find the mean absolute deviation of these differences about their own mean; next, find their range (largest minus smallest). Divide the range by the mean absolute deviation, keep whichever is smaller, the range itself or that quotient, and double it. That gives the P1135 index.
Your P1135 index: 8.2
